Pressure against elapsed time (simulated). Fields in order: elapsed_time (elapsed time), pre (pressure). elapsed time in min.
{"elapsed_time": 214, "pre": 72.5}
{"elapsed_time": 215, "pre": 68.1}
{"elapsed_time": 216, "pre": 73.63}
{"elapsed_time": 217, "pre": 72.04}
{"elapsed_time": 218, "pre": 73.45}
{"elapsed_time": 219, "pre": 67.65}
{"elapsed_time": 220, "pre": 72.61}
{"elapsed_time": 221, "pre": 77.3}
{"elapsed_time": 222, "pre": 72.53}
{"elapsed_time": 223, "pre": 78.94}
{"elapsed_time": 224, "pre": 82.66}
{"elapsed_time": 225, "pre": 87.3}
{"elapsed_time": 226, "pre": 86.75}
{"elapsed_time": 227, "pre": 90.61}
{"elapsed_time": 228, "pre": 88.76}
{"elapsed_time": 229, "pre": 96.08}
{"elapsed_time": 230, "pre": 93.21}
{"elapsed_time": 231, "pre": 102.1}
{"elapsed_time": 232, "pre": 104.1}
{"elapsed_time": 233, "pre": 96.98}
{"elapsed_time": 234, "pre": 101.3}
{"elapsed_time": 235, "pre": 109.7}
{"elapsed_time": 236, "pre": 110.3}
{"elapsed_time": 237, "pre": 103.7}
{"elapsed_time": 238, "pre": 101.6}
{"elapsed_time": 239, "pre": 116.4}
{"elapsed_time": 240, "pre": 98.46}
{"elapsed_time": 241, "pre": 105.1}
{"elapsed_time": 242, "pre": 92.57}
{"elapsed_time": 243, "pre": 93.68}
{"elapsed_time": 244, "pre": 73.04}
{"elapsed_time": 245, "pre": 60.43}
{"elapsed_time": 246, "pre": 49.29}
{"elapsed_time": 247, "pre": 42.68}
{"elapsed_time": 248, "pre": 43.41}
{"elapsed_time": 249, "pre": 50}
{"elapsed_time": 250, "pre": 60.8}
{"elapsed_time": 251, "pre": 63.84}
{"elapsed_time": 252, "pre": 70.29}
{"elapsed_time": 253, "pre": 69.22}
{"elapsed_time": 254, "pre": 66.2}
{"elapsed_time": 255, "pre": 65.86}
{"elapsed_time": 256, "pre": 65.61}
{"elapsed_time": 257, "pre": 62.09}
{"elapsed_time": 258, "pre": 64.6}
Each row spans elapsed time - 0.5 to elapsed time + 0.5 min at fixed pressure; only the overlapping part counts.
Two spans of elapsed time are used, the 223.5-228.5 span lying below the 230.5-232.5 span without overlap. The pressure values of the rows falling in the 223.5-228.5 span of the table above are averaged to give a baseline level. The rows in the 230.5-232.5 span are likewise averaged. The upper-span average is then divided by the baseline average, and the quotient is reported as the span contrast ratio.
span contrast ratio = 1.2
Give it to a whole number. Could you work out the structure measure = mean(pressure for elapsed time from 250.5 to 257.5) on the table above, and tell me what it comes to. 66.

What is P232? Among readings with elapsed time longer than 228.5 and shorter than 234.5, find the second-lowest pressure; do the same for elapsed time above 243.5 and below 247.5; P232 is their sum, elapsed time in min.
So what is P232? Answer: 145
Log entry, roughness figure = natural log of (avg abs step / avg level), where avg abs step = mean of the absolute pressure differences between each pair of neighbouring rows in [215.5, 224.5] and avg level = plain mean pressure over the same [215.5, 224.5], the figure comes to -2.9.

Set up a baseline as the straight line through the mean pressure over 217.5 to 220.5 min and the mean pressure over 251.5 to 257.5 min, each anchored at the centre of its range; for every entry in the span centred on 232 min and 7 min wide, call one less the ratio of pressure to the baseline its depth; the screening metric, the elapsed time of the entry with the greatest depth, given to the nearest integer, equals 230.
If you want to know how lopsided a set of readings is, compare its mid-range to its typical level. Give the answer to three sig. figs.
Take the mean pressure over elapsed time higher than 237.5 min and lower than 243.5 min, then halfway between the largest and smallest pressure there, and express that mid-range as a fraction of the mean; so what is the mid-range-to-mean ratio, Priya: 1.03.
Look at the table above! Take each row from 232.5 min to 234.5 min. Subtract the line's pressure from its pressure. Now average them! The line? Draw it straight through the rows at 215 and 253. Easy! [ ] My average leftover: 30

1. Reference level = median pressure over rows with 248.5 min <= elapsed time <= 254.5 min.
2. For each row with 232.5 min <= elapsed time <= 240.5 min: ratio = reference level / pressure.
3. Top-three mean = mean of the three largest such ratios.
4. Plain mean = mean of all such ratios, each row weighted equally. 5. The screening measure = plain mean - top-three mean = -0.035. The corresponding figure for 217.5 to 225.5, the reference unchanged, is -0.063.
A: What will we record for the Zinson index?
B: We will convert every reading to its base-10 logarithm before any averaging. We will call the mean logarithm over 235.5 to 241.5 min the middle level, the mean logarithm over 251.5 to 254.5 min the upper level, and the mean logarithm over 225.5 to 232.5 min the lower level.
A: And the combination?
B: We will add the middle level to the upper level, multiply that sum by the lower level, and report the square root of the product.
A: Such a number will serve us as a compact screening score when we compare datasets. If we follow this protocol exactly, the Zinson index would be 2.761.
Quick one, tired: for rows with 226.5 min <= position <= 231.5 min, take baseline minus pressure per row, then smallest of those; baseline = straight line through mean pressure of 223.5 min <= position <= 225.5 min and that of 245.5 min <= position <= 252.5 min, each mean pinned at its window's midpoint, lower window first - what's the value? -25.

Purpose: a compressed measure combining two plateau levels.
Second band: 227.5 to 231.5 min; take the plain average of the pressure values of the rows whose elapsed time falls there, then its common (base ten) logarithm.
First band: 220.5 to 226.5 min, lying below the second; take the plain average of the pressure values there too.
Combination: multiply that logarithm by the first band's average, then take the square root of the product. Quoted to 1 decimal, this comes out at 12.7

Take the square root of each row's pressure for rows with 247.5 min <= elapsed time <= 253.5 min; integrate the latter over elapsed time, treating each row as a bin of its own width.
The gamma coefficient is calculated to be 46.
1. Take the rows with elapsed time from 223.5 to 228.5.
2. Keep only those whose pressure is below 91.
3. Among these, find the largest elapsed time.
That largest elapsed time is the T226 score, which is 228 min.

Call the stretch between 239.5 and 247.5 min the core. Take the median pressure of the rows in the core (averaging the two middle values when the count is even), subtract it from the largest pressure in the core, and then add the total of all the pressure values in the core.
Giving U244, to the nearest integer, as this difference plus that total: 638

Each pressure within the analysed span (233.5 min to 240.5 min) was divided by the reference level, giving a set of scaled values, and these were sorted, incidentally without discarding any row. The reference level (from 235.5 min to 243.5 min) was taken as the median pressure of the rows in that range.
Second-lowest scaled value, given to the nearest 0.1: 1.0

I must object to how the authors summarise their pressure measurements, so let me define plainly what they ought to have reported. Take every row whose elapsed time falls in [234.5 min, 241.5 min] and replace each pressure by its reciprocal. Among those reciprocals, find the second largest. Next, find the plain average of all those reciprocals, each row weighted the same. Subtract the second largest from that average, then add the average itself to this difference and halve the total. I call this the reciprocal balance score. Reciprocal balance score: 0.0045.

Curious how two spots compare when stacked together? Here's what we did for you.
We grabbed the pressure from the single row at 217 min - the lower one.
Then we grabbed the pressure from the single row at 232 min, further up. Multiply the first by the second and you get 7499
